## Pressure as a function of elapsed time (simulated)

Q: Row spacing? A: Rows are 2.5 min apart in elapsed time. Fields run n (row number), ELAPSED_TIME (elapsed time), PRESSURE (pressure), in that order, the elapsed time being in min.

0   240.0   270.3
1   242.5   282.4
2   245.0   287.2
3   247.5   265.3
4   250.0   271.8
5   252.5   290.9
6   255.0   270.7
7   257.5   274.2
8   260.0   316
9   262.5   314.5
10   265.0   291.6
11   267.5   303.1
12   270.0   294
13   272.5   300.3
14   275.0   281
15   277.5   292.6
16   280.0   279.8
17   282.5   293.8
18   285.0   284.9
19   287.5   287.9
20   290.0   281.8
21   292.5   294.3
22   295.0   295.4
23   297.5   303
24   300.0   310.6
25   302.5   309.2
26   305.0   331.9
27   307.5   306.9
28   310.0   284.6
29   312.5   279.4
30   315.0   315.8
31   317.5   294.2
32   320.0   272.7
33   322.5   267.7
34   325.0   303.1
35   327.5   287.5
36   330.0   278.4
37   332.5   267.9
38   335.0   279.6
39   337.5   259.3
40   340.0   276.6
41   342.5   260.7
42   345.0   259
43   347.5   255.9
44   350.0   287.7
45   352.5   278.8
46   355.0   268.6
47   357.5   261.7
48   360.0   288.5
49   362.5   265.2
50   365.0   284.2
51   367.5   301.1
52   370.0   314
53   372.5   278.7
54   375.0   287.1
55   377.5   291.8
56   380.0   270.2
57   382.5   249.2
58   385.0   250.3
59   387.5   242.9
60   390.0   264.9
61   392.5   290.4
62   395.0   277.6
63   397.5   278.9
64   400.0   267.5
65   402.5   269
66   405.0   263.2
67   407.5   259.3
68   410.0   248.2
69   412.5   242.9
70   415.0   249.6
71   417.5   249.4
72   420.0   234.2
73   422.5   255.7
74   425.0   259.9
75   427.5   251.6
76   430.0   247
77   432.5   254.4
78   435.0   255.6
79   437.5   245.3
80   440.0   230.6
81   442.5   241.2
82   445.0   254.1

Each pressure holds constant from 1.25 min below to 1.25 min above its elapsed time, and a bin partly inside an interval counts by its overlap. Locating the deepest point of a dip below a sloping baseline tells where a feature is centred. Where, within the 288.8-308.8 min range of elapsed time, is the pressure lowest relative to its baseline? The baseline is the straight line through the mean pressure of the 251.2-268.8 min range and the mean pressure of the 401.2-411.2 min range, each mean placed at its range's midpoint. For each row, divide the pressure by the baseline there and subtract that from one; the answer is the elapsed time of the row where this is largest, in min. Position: 290.0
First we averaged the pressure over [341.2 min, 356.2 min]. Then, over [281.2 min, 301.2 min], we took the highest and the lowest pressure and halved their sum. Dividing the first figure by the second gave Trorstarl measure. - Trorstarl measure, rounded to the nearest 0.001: 0.906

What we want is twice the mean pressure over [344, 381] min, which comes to 559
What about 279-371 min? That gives 571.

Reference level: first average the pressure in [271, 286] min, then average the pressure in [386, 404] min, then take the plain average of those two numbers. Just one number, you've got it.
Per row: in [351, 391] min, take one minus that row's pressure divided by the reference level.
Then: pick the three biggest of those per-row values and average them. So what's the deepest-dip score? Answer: 0.11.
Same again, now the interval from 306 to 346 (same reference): 0.07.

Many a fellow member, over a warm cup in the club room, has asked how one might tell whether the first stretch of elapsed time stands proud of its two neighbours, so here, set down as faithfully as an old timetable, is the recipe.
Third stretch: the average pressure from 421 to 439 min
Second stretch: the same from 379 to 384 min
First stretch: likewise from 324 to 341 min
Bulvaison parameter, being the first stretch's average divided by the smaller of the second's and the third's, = 1.10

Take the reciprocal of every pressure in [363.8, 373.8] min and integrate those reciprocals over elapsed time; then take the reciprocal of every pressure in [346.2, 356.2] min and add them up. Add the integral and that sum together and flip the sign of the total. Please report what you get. -0.049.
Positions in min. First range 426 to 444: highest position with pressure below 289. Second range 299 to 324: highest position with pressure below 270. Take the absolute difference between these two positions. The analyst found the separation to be 120.0 min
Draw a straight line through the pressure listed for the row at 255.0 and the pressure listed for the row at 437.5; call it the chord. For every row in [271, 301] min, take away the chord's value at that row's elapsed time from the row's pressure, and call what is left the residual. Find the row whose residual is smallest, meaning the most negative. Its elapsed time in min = 280.0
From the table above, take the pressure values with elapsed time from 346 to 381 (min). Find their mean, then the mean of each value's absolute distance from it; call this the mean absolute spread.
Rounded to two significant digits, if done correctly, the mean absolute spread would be 13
